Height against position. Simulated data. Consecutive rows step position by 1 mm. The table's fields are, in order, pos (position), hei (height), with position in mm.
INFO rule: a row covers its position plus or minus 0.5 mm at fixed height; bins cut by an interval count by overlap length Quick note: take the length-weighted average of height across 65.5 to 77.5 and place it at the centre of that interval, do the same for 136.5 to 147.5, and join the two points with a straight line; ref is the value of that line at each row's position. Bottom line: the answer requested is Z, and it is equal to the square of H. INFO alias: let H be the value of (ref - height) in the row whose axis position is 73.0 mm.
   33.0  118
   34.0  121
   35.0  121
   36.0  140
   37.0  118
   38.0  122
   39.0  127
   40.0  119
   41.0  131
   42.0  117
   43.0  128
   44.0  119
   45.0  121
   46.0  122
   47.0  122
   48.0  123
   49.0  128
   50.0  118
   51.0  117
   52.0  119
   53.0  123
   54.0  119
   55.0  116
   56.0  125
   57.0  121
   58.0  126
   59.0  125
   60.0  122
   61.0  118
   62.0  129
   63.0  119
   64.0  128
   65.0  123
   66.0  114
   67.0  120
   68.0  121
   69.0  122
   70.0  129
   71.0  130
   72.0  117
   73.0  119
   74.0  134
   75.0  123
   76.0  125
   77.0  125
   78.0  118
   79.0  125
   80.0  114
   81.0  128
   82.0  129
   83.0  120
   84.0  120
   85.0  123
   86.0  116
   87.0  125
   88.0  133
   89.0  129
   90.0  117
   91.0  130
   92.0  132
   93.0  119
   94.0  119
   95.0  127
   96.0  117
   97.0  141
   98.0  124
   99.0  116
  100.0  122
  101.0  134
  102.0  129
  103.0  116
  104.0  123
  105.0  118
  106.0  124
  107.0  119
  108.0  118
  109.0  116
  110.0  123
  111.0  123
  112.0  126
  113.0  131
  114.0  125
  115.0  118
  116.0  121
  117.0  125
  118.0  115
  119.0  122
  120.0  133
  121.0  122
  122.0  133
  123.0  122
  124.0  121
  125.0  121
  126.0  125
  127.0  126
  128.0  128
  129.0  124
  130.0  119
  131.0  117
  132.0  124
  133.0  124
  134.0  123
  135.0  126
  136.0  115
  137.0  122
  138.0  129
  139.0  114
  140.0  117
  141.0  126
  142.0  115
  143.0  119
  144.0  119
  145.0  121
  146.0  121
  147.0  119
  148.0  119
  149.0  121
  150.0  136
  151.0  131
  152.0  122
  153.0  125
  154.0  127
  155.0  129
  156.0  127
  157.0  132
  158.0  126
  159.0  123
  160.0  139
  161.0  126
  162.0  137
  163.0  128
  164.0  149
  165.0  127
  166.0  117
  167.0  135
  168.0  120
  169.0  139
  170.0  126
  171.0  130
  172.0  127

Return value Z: 18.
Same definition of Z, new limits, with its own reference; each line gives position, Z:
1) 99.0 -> 37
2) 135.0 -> 30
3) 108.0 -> 13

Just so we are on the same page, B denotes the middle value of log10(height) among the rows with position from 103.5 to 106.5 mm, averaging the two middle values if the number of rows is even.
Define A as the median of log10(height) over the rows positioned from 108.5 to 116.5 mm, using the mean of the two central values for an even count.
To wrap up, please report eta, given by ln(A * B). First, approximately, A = 2.09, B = 2.09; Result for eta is 1.47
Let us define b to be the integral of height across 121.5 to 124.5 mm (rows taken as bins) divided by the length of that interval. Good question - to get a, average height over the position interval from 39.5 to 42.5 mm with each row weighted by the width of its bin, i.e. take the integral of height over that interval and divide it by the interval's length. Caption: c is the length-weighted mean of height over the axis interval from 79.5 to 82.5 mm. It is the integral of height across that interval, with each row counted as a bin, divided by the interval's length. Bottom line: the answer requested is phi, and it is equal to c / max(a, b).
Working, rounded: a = 122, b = 125.3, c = 124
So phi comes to 0.99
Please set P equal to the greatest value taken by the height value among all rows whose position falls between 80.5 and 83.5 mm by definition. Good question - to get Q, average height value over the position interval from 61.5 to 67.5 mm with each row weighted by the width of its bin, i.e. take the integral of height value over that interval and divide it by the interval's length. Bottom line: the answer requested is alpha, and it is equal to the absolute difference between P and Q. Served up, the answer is 6.8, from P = 129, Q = 122.2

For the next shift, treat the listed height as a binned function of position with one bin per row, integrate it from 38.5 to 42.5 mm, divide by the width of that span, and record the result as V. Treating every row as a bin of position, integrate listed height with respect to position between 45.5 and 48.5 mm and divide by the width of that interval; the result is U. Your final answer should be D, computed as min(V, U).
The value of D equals 122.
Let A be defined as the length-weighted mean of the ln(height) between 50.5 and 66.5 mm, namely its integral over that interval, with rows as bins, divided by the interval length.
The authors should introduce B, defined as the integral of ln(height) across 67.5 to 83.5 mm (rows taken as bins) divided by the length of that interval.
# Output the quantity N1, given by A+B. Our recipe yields 9.62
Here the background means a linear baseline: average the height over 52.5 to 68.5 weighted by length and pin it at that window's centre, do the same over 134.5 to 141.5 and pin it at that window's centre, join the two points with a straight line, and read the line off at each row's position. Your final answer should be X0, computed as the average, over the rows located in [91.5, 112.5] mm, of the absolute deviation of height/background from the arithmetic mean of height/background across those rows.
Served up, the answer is 0.041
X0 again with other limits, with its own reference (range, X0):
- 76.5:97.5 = 0.046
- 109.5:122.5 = 0.034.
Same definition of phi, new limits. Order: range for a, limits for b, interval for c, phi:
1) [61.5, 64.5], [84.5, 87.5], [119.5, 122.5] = 1.03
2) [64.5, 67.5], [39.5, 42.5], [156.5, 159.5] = 1.04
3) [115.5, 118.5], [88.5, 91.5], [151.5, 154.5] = 0.99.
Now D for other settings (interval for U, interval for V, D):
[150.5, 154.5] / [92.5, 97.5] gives 125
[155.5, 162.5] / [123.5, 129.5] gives 124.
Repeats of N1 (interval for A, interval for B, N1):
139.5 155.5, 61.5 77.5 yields 9.63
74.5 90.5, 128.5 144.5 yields 9.61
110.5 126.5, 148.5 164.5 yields 9.68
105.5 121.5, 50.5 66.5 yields 9.61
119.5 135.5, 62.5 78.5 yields 9.63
